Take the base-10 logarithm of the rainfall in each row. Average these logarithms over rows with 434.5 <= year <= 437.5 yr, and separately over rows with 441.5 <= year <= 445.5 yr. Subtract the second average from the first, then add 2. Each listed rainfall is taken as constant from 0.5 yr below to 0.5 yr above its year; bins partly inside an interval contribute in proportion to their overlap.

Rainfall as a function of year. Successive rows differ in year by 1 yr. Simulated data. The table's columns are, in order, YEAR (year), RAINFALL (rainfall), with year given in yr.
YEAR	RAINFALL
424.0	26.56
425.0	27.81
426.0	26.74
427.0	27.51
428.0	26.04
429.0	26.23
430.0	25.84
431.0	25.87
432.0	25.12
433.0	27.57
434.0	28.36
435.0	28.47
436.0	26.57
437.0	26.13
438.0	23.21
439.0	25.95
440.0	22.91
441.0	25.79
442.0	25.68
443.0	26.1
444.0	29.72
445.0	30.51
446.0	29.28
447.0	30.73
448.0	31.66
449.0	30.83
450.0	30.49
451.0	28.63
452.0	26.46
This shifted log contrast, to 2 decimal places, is 1.99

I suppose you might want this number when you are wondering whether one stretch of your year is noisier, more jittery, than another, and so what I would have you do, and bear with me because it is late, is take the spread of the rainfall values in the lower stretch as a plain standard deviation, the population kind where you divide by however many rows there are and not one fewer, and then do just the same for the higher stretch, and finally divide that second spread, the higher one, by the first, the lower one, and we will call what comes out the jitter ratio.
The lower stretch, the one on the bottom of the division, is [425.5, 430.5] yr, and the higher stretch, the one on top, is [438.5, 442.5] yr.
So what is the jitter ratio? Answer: 2.1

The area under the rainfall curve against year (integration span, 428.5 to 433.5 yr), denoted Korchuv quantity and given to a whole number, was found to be 131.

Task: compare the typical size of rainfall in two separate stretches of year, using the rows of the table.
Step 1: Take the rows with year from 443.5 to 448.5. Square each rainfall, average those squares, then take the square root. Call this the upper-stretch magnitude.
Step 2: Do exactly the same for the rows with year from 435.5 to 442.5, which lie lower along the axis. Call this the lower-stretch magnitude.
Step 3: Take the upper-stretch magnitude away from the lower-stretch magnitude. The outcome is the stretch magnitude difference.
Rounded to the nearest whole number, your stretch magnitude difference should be -5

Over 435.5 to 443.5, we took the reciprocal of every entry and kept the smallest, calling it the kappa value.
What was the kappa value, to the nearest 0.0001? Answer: 0.0376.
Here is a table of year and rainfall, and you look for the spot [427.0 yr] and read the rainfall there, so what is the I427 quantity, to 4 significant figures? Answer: 27.51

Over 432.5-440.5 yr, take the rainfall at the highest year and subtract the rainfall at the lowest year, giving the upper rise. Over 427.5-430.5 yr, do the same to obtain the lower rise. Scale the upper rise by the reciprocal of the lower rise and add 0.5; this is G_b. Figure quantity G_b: 24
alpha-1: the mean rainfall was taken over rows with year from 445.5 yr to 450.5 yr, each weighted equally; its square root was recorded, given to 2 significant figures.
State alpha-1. 5.5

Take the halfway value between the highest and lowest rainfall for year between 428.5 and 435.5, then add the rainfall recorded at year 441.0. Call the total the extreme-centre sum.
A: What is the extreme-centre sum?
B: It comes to 53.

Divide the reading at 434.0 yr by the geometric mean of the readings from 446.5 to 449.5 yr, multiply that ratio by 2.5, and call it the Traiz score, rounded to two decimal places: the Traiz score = 2.28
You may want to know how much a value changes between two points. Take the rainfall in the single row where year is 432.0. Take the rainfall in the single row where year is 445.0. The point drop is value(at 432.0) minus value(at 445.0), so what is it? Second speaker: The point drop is -5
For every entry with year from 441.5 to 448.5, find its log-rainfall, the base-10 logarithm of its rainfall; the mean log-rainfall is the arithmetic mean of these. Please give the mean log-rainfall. 1.46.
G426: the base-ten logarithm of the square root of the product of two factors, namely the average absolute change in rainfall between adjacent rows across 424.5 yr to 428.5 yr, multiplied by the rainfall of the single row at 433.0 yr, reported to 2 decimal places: 0.74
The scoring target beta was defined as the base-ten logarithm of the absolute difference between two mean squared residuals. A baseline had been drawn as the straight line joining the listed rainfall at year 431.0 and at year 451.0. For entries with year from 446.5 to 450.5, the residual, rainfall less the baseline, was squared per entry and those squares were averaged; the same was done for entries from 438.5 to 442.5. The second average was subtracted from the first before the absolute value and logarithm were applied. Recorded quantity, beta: 0.12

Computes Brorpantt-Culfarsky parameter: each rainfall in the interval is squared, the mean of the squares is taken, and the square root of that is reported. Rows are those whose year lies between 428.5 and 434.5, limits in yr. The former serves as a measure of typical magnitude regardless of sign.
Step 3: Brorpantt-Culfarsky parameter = 26.5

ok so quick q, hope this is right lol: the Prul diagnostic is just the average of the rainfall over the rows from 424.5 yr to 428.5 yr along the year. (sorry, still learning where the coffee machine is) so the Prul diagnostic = 27.0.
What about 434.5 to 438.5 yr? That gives 26.1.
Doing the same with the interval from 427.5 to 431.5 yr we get 26.0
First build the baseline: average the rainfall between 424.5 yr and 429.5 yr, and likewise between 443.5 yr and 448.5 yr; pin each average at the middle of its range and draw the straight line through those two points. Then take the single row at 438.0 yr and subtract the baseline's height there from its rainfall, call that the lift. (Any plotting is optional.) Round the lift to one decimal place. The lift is -5.7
